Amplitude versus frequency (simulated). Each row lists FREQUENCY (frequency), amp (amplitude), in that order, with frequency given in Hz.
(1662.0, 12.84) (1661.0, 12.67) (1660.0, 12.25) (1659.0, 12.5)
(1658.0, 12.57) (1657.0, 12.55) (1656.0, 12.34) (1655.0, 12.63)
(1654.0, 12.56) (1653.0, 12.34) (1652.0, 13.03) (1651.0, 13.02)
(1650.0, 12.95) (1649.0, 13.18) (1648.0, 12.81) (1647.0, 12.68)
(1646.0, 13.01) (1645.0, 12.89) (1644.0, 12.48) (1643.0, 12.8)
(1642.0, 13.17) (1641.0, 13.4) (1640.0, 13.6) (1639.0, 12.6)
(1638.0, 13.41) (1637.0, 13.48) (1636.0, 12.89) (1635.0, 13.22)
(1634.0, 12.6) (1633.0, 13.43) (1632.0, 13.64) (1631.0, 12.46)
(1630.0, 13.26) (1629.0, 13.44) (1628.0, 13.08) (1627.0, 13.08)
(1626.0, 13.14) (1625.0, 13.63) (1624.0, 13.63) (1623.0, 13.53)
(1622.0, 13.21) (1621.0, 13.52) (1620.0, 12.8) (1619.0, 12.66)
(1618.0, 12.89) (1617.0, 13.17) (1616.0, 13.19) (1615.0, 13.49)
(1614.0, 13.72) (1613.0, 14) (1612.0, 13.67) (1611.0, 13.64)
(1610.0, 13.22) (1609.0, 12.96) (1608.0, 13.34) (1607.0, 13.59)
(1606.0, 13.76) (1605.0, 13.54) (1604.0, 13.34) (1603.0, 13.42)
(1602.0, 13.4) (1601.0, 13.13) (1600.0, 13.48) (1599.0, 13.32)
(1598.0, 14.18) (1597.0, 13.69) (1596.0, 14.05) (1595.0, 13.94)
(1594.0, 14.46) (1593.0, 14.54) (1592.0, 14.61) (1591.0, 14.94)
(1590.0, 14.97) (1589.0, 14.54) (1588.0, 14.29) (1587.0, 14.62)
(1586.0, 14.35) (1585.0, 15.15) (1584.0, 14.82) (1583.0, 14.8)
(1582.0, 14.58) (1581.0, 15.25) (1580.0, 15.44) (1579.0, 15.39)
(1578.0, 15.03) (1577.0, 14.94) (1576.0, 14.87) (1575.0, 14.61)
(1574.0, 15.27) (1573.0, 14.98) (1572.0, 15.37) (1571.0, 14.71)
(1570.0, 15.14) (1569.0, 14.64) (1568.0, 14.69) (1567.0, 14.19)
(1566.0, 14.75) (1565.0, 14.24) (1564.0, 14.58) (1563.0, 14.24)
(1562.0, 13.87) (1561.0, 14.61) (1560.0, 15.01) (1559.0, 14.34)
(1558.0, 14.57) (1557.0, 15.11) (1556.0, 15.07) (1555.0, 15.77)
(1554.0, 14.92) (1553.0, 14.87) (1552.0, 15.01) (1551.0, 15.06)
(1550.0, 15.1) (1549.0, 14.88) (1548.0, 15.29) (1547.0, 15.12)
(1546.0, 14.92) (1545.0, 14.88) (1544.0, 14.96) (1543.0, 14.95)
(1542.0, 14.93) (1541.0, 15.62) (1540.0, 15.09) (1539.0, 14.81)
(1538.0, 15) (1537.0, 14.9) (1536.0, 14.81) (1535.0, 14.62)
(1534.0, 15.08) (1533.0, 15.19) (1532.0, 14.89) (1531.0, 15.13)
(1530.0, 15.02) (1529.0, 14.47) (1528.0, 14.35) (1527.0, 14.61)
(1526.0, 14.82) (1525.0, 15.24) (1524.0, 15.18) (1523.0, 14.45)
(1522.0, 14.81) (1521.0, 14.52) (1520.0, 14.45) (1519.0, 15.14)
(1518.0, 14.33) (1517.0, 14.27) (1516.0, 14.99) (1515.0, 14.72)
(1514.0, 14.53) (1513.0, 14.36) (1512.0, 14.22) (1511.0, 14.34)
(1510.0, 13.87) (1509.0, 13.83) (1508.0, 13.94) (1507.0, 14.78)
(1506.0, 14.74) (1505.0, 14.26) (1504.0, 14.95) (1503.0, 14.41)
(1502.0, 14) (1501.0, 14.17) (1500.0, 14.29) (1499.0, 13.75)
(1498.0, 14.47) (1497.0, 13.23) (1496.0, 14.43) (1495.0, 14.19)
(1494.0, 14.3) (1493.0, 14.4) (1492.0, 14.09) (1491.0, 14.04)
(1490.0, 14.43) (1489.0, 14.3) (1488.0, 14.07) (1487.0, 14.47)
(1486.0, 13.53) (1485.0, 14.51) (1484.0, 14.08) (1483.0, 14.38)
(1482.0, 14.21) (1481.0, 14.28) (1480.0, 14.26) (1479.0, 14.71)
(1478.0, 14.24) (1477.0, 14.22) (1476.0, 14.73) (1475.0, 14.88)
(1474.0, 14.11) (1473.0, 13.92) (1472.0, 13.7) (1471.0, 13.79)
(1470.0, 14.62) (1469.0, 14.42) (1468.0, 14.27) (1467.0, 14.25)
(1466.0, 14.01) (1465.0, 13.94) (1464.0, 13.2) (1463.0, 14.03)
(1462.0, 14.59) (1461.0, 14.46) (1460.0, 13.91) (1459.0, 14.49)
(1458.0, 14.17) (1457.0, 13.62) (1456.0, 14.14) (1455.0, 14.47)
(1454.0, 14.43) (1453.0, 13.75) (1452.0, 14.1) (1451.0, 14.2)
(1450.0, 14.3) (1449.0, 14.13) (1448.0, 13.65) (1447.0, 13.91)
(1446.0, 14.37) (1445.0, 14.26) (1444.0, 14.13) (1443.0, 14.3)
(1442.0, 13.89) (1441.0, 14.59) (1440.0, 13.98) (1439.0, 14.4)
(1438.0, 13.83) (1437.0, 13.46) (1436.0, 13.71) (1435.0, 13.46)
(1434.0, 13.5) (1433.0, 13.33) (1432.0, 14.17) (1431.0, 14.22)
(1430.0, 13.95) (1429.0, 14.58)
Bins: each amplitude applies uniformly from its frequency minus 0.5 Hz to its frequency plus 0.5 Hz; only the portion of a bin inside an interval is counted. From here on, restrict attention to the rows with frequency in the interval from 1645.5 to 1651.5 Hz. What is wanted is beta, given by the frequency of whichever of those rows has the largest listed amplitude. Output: 1649.0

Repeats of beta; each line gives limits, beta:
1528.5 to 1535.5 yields 1533.0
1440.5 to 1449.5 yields 1441.0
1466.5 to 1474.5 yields 1470.0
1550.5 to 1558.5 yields 1555.0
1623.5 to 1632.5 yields 1632.0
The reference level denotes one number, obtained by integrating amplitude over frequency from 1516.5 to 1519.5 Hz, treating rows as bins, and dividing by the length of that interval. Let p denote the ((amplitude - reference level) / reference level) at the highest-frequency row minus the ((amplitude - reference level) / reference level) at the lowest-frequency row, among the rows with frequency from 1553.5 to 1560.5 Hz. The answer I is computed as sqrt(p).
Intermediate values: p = 0.0062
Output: 0.079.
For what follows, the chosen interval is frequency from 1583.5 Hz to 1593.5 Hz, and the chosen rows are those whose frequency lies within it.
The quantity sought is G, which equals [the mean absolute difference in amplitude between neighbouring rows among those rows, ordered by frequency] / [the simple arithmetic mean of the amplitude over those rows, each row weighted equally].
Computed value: 0.0215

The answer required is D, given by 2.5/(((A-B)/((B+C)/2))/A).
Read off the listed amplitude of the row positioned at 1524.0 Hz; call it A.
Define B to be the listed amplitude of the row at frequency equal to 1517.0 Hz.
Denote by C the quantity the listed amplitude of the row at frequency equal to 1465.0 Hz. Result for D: 588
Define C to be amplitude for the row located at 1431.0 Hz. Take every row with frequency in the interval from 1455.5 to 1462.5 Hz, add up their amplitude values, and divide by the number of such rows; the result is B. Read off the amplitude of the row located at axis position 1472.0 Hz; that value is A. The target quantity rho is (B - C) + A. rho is 13.7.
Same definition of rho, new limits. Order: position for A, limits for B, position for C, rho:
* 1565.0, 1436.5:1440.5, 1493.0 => 13.8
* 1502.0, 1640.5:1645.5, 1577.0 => 12.0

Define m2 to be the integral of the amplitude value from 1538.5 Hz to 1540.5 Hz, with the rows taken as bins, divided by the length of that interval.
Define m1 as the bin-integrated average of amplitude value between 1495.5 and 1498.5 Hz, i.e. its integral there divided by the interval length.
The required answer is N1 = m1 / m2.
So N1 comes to 0.94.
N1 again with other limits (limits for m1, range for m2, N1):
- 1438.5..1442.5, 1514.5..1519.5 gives 0.97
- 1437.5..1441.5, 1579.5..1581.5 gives 0.93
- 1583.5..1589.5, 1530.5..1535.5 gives 0.98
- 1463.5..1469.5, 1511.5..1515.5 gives 0.97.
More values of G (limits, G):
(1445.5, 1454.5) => 0.0231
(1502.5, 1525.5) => 0.0247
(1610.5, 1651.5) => 0.0258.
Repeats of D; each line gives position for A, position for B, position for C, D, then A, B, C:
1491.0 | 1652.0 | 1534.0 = 488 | 14.04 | 13.03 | 15.08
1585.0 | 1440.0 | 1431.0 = 456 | 15.15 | 13.98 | 14.22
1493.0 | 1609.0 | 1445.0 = 340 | 14.4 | 12.96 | 14.26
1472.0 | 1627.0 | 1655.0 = 710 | 13.7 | 13.08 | 12.63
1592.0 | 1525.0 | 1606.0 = -841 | 14.61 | 15.24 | 13.76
